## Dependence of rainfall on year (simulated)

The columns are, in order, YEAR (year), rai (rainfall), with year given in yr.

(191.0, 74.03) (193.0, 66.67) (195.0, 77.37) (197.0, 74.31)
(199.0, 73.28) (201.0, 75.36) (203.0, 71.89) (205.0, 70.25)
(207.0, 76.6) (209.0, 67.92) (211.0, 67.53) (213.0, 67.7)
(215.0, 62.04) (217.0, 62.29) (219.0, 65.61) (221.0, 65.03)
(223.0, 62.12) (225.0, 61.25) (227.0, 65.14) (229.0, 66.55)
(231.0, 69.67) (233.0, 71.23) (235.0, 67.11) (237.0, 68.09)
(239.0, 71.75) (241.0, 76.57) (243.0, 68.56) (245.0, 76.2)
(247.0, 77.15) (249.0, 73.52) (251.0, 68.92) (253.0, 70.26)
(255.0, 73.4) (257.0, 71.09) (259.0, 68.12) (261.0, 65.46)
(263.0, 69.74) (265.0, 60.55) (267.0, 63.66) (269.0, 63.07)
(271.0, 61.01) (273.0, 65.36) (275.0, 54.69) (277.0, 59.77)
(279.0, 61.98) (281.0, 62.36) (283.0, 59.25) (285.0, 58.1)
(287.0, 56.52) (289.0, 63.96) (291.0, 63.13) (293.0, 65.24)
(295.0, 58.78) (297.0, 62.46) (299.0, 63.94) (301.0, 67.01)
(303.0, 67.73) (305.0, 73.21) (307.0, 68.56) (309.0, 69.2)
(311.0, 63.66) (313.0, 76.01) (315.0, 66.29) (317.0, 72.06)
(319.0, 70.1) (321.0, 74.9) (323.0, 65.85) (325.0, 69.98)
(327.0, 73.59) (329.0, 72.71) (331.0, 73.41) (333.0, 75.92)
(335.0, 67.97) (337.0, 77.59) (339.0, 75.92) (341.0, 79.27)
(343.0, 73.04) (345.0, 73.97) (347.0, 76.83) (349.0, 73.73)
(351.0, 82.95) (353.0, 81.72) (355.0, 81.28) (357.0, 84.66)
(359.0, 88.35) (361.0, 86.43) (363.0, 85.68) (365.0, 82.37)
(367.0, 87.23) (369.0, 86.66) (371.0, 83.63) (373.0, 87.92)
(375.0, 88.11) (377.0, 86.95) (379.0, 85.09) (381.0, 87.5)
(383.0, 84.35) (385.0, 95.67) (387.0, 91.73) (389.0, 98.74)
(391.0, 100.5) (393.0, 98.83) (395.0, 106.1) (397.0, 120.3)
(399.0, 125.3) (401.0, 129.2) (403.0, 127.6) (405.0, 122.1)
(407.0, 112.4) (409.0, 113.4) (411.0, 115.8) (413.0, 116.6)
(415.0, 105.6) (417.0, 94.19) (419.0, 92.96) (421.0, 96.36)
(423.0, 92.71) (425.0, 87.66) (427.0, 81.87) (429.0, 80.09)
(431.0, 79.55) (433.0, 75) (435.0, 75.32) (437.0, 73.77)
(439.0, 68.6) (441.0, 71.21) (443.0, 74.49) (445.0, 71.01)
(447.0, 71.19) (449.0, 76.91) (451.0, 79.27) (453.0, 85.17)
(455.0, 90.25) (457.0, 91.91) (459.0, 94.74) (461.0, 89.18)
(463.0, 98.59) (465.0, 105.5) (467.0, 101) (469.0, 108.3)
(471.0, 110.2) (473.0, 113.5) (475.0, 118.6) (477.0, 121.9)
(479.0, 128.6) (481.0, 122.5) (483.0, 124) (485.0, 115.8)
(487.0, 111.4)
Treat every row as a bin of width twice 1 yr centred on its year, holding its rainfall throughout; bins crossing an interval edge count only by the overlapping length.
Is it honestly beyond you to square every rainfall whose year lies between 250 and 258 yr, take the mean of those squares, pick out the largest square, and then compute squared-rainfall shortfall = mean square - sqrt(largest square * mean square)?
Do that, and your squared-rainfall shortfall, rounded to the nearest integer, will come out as -175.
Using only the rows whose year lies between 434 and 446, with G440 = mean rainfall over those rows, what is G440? 72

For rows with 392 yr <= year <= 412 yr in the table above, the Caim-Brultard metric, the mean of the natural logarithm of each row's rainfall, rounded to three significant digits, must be 4.76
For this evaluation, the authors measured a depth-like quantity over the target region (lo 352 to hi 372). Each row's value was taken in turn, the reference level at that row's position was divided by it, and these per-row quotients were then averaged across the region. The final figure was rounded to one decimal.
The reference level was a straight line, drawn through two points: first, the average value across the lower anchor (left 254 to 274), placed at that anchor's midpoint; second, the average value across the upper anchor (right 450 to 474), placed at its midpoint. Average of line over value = 1.0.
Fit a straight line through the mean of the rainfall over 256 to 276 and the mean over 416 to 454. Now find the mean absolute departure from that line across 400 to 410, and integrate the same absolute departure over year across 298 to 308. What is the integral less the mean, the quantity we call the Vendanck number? -24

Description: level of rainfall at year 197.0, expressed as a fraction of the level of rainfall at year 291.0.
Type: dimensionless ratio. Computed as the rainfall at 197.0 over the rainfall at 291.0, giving 1.18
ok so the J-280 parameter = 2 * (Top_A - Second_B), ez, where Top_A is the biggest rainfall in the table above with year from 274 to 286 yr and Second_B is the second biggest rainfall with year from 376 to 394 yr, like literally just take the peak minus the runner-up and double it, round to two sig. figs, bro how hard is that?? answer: -73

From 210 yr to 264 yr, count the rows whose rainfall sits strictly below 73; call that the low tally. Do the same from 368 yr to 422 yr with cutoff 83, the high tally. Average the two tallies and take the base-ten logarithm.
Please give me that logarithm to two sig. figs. 1.0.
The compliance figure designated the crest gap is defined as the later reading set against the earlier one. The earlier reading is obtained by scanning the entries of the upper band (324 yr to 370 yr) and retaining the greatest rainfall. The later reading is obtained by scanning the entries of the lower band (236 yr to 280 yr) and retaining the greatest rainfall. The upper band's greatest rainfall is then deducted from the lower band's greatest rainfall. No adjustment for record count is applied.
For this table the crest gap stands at -11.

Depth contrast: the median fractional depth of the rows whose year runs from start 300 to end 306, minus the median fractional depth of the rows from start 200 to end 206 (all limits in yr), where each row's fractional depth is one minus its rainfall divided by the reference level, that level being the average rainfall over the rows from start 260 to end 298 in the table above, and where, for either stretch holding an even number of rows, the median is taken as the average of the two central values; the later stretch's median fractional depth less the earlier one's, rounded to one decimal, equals 0.1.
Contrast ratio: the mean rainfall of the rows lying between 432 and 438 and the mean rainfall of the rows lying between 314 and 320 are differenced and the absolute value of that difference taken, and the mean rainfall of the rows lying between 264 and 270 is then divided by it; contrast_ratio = 12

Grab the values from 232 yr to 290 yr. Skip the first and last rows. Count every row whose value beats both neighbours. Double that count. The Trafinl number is 14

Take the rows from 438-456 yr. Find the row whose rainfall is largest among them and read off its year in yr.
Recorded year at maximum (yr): 455.0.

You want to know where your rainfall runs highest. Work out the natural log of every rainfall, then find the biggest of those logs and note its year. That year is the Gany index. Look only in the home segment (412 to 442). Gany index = 413.0 yr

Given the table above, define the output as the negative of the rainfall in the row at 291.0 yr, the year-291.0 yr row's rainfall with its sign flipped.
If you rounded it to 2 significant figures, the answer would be -63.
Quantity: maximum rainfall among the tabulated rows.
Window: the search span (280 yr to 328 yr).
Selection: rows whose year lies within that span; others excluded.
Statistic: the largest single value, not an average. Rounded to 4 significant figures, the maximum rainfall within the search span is 76.01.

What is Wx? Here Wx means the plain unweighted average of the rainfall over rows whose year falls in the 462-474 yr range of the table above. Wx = 106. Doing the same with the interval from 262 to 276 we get 63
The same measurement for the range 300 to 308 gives 69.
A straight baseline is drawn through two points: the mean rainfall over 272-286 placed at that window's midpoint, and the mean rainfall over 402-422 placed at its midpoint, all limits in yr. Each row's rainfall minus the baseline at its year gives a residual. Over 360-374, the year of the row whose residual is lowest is 371.0 yr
